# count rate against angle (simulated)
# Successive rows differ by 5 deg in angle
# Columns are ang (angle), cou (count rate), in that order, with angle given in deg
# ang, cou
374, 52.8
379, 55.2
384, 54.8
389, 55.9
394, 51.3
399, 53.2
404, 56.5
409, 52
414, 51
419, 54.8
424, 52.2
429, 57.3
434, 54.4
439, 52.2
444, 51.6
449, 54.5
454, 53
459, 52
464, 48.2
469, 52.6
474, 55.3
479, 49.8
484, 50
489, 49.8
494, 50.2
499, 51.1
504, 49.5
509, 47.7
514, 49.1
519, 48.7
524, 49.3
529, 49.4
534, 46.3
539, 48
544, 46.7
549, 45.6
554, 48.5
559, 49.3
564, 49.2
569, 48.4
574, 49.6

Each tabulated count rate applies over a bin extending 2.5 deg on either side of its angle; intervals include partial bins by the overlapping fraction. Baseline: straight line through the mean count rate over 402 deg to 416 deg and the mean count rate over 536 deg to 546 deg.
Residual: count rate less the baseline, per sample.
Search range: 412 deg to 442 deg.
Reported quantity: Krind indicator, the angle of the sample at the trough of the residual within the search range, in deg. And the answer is 414 deg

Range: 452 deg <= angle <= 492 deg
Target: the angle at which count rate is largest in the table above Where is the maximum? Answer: 474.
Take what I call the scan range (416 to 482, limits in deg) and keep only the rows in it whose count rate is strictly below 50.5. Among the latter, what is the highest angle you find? 479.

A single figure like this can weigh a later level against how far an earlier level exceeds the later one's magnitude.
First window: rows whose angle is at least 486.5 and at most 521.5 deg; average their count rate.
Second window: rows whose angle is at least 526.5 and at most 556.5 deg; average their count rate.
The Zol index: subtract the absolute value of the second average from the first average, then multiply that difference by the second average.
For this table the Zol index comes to 96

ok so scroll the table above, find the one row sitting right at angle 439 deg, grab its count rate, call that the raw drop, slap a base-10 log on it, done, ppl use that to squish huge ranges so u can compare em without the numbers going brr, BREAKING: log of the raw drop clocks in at 1.718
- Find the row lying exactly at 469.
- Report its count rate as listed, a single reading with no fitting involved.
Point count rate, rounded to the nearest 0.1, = 52.6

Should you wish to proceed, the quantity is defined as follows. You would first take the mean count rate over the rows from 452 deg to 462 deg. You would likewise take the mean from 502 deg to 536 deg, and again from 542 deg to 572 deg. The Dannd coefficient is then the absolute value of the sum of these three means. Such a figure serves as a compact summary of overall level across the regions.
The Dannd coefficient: 149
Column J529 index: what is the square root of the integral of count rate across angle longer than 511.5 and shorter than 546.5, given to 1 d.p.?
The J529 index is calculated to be 41.1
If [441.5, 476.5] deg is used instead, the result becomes 42.8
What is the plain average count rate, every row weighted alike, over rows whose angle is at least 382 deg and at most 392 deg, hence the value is 55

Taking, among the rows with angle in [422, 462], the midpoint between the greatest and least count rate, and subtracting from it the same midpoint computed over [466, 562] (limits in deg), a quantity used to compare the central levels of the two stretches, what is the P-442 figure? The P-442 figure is 4.0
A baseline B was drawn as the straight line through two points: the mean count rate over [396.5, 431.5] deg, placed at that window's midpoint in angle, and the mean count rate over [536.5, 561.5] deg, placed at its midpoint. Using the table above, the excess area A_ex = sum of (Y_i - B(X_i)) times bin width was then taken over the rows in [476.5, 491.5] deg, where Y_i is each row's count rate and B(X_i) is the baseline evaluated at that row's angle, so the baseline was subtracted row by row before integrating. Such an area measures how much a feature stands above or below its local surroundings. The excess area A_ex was -11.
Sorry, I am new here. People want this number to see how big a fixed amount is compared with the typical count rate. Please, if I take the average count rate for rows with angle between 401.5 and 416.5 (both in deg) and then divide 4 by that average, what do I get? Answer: 0.0752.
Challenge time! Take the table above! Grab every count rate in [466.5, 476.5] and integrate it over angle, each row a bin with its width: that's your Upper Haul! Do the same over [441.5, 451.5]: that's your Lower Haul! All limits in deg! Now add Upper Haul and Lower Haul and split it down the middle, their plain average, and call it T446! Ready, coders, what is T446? 535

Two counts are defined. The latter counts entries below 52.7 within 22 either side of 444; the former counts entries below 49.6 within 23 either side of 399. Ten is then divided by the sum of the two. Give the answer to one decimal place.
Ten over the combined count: 2.0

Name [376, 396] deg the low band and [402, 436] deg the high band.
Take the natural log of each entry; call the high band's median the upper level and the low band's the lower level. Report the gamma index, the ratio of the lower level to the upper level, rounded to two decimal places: 1.00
